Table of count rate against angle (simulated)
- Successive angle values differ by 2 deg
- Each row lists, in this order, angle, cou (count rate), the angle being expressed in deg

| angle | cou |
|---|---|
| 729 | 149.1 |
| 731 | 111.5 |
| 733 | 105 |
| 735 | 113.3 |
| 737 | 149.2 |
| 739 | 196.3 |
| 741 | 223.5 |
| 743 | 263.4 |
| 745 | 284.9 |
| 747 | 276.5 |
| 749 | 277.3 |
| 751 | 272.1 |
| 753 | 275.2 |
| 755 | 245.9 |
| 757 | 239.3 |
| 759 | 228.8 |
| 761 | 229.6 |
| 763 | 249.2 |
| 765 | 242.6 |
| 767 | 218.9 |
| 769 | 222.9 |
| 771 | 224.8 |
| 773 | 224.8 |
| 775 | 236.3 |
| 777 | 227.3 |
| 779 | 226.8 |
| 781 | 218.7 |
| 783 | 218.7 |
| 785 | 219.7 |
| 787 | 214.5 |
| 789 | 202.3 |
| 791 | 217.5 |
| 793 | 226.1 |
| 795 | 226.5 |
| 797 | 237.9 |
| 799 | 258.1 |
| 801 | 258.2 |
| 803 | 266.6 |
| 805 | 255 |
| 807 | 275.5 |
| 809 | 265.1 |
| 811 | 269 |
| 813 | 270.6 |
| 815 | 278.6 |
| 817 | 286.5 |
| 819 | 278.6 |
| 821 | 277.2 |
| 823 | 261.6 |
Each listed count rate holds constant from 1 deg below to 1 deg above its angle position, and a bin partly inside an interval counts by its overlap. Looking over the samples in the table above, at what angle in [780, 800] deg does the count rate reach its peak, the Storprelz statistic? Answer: 799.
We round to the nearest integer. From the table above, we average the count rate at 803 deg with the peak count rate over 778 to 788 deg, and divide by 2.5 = 99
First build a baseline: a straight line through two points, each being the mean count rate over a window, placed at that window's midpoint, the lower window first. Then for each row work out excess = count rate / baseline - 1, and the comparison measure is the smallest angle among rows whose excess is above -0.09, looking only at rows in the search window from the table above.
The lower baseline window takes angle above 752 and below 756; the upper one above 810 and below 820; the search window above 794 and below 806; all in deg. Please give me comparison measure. 799 deg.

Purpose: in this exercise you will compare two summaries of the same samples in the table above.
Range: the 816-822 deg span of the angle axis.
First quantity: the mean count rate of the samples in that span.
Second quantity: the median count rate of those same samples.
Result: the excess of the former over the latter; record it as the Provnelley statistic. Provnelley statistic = 2.2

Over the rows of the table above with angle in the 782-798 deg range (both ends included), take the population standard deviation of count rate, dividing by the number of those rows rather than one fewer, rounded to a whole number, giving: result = 10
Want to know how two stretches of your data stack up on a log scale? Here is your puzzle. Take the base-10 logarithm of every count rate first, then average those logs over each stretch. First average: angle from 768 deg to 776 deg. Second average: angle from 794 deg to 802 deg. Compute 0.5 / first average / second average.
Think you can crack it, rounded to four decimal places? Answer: 0.0888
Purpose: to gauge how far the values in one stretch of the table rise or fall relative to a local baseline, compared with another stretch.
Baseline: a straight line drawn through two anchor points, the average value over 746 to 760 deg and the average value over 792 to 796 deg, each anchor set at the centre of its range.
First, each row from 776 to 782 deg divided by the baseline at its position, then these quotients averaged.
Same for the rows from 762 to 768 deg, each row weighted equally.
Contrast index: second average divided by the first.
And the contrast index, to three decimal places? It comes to 1.008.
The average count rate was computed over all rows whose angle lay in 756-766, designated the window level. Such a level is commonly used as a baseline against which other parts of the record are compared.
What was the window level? 238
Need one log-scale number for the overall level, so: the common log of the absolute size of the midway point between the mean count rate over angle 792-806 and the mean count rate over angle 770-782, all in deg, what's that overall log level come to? 2.37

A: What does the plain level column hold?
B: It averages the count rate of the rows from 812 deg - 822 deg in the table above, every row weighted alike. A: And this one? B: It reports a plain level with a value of 278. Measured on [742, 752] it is 275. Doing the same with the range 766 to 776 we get 226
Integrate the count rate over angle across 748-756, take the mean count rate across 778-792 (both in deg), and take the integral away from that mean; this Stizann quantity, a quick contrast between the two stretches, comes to -1924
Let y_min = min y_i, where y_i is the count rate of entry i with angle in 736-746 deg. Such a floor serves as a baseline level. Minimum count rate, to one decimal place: 149.2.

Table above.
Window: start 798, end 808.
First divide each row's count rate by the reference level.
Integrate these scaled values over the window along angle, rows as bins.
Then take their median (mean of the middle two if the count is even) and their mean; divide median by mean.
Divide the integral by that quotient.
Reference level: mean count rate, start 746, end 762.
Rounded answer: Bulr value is 10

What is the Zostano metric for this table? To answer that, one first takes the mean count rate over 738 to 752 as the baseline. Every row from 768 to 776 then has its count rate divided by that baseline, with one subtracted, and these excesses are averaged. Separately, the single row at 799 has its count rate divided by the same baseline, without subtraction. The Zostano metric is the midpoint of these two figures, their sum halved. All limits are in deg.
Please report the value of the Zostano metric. 0.45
